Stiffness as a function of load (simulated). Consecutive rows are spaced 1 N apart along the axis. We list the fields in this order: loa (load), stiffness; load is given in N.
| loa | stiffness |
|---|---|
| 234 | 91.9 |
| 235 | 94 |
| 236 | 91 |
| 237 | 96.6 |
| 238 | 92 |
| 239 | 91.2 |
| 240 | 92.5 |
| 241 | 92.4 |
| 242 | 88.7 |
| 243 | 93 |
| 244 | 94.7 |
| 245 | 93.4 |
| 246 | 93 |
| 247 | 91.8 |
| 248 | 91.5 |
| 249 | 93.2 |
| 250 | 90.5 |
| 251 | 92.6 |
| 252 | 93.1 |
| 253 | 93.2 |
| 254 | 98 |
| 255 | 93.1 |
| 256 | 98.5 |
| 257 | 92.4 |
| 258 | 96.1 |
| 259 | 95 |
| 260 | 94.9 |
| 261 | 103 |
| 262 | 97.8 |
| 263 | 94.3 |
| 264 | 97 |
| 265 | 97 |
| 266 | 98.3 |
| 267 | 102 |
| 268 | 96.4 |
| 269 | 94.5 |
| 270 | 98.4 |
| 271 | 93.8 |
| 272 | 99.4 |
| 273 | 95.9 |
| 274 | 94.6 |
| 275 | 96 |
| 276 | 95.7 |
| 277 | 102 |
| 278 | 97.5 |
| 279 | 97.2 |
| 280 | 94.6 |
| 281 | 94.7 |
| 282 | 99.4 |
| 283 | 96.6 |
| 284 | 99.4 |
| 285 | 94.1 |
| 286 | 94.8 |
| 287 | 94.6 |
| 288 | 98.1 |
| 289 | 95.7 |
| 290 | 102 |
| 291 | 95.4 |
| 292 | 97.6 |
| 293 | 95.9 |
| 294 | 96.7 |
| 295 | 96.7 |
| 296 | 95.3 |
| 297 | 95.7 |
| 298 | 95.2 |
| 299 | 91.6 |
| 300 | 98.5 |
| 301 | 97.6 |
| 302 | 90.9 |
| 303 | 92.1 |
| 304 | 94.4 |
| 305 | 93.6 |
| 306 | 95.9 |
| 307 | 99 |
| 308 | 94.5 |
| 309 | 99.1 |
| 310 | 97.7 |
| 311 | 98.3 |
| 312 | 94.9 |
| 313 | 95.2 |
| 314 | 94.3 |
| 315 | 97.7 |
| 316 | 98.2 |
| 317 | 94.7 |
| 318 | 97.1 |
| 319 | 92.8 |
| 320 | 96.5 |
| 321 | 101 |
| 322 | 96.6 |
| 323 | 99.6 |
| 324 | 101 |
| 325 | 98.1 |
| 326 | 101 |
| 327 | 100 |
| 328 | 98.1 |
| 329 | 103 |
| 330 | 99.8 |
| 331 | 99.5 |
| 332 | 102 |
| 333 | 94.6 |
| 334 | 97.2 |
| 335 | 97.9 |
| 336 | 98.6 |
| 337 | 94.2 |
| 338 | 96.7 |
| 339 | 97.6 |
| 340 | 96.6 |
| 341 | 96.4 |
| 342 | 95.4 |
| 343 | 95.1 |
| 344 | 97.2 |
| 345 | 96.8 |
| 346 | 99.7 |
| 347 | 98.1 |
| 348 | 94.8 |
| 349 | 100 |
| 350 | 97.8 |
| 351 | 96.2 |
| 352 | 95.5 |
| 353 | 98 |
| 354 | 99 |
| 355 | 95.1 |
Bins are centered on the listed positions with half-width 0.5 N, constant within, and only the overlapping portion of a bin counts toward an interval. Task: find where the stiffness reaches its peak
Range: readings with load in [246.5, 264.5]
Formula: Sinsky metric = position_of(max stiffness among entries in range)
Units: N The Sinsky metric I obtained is 261 N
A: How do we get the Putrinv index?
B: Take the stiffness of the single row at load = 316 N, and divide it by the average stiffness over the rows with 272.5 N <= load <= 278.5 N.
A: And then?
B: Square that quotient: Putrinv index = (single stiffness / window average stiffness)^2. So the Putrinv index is 1.03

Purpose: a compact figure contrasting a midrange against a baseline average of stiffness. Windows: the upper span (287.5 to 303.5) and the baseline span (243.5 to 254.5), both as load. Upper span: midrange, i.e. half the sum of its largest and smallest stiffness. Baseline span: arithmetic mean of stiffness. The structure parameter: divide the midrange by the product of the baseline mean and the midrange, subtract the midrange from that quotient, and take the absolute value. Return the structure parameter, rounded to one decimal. 96.4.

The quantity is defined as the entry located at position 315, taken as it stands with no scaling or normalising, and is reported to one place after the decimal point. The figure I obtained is 97.7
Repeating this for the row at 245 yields 93.4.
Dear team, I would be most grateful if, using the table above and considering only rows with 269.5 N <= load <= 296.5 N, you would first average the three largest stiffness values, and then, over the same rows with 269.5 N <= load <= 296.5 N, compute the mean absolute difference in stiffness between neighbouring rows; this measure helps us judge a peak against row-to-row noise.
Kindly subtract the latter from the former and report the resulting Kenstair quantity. 98.4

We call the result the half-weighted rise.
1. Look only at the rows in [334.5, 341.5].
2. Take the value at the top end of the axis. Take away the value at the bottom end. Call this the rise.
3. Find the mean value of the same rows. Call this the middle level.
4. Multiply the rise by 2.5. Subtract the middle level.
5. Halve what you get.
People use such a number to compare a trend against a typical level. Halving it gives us -50.3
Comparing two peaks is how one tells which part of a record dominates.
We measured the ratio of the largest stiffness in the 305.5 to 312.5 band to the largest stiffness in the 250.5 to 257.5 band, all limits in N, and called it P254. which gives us 1.006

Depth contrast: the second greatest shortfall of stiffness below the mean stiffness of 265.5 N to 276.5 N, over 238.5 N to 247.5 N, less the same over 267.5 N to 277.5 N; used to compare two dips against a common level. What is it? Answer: 3.3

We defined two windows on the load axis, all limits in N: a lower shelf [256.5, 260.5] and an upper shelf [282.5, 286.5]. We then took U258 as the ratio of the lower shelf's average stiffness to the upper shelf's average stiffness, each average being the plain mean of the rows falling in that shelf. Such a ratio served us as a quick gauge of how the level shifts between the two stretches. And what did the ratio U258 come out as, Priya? 0.983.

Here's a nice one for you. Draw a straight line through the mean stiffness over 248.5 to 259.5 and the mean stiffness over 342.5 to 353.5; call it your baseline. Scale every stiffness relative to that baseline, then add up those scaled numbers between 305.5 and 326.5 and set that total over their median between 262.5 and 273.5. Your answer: 21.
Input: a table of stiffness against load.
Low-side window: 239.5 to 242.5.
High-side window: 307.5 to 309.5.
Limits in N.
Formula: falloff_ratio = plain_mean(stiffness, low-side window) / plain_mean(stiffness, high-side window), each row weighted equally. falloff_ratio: 0.94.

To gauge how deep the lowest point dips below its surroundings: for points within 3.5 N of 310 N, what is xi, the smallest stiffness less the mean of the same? -2.5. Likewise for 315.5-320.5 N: -3.1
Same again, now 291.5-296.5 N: -1.1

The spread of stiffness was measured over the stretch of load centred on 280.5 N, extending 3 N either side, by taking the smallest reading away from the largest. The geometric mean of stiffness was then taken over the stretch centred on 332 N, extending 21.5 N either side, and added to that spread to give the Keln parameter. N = 102.3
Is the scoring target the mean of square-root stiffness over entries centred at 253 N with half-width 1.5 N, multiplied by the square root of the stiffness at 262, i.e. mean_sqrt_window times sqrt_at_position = 96.3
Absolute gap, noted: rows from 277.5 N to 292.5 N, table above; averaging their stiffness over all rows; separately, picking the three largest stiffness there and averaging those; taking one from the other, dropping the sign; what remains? 3.5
